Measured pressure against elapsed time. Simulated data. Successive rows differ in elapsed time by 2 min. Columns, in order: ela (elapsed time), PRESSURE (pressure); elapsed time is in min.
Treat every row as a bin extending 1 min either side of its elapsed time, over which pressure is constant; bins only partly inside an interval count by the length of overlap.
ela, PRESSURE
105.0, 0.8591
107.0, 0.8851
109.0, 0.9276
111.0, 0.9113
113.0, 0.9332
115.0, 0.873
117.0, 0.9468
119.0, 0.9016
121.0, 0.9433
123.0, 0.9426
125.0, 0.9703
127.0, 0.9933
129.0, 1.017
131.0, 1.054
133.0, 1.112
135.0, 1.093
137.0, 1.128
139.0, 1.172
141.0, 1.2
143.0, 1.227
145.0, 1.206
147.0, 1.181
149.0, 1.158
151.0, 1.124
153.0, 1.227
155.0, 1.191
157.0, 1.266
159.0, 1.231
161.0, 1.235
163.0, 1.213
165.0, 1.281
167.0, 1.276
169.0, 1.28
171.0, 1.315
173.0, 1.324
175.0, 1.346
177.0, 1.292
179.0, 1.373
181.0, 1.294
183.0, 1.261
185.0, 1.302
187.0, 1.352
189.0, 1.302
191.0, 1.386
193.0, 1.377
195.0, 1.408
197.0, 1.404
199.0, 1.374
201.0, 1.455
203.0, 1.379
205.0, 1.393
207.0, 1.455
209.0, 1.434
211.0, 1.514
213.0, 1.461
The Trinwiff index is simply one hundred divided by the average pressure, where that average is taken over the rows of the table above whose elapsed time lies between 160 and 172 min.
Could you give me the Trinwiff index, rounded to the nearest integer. 79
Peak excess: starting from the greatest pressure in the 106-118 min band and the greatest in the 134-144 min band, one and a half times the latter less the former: 0.89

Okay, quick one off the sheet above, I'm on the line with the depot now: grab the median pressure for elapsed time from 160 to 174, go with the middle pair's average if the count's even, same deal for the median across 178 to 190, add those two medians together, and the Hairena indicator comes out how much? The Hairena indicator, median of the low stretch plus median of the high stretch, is 2.6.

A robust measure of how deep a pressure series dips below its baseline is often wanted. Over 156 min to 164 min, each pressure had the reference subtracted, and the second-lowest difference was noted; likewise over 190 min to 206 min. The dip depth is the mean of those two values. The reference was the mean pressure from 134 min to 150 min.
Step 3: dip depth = 0.13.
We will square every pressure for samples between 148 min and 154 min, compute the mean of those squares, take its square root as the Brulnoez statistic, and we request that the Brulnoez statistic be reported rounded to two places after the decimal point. 1.17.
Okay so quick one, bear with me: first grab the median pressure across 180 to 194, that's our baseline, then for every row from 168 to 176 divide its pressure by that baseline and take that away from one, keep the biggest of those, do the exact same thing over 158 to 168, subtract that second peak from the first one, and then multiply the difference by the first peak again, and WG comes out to -0.001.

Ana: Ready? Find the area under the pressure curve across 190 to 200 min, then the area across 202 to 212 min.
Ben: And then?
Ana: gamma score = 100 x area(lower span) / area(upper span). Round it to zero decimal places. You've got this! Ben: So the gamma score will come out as 97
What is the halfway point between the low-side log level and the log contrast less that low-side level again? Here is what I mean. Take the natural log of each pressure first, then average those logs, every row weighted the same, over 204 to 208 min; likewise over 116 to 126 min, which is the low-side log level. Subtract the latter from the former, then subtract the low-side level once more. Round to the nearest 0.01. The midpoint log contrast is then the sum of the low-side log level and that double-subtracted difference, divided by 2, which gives 0.21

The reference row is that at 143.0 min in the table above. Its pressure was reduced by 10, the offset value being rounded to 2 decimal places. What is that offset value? -8.77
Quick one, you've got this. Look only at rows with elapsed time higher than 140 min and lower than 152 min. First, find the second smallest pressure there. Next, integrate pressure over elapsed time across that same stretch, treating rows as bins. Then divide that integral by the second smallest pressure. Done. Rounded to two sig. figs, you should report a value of 12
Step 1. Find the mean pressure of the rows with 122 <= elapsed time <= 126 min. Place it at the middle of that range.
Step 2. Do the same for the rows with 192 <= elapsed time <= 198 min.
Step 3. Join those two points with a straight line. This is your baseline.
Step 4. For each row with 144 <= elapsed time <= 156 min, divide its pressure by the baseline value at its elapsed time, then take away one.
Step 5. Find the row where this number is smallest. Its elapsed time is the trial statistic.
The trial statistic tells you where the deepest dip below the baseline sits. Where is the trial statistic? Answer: 151.0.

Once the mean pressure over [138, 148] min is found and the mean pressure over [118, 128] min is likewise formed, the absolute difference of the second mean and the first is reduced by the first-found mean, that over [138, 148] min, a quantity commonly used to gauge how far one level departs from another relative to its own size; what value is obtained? -0.95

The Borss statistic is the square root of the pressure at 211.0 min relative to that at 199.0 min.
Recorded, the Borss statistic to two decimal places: 1.05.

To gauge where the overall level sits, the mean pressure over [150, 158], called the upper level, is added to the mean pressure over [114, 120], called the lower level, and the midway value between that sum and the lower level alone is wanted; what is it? 1.51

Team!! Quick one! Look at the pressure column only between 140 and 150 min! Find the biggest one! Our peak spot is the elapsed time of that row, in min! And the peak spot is 143.0 min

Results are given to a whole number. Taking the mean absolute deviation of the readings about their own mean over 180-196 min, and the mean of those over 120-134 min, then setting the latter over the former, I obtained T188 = 22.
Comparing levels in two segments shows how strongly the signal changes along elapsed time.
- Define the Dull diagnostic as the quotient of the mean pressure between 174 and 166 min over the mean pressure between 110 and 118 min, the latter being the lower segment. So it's 1.42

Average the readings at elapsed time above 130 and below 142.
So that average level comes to 1.13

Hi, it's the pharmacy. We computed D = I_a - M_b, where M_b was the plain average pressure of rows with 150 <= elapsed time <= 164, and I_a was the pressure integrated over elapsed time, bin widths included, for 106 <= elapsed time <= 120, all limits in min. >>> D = 11.5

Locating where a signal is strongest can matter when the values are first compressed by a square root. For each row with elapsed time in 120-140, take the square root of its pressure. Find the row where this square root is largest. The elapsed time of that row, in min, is 139.0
